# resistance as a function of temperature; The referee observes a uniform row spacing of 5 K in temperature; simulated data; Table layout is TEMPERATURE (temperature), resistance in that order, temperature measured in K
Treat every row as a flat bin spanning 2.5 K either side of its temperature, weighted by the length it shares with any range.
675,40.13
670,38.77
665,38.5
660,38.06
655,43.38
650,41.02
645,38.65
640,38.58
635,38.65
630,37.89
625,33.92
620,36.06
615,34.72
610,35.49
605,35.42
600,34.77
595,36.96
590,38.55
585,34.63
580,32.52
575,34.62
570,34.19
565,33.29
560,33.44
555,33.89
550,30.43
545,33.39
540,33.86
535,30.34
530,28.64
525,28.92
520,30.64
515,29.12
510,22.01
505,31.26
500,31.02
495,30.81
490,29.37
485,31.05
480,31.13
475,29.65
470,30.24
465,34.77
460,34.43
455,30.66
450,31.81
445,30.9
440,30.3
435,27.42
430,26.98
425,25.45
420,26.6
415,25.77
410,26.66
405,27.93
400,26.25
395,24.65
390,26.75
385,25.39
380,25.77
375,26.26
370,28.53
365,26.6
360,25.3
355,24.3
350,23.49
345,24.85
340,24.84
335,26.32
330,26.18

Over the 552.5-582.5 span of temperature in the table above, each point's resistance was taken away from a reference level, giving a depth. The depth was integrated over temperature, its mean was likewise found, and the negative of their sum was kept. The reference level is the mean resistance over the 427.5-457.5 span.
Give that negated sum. 123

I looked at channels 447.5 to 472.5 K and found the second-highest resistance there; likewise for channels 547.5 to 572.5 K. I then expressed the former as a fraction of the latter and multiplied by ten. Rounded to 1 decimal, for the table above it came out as 10.2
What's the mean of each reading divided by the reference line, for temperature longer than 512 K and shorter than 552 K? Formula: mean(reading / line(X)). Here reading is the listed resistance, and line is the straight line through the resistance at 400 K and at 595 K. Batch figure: 0.91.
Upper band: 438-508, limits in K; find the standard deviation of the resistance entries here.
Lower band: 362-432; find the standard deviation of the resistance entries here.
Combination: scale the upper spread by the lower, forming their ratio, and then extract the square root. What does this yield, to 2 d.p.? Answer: 1.24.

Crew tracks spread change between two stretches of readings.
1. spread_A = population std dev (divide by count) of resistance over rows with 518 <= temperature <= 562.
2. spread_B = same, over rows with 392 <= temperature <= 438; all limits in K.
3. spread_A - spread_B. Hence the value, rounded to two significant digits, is 1.1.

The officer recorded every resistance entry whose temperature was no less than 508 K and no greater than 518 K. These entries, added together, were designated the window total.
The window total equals 51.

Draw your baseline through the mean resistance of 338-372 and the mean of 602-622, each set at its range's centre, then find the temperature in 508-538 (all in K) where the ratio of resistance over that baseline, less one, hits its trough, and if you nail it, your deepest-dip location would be 510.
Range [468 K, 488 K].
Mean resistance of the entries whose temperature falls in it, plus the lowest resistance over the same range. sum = 60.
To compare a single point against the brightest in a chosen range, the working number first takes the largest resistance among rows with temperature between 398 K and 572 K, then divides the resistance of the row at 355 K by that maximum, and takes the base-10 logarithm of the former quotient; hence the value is -0.16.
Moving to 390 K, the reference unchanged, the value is -0.11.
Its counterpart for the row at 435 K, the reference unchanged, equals -0.10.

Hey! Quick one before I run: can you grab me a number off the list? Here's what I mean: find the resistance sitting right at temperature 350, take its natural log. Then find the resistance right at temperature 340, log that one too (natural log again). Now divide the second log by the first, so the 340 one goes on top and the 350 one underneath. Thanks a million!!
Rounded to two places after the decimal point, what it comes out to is 1.02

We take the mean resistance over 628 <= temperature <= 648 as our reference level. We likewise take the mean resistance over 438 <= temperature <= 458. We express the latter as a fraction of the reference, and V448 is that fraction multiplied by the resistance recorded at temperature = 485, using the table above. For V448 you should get 25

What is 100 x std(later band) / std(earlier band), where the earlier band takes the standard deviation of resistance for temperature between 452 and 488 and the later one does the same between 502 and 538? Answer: 152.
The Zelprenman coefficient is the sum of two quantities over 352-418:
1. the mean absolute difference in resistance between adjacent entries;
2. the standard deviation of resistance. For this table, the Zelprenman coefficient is 2.5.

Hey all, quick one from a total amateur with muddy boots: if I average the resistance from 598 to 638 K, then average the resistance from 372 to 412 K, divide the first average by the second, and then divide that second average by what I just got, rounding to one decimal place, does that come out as 19.2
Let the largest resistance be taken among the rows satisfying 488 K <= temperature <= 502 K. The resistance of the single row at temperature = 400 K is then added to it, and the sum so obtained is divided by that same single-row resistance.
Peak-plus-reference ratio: 2.18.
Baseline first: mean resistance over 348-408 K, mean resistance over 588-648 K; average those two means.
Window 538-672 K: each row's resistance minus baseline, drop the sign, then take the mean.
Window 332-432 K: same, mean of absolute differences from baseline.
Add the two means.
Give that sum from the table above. 10.2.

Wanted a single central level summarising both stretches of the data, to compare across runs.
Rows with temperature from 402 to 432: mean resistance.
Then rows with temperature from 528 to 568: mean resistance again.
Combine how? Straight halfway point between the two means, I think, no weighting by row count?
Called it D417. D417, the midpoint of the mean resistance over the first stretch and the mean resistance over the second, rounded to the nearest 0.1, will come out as 29.4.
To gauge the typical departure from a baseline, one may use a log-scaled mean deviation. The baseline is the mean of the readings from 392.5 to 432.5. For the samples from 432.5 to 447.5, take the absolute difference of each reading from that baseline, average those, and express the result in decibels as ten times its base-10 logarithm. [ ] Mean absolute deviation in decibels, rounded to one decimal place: 5.1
